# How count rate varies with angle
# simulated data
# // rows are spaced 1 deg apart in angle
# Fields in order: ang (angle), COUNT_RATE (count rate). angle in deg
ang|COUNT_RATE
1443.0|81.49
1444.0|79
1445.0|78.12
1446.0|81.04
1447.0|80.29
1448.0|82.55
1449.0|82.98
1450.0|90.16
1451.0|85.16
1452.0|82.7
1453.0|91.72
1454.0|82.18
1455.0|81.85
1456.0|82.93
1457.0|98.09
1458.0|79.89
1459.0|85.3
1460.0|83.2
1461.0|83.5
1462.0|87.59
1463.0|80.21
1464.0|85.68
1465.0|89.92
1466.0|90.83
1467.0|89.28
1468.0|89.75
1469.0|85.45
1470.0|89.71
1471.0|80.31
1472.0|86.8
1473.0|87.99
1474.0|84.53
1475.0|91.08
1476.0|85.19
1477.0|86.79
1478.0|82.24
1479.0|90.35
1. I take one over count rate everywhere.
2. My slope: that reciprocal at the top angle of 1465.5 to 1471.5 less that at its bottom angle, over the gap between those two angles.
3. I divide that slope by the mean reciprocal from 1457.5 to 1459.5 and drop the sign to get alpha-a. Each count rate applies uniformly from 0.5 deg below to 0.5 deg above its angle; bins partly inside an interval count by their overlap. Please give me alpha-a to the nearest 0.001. 0.024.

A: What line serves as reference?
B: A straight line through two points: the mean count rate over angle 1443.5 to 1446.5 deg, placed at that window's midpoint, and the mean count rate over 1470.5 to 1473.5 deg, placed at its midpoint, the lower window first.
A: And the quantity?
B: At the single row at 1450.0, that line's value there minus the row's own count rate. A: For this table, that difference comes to -10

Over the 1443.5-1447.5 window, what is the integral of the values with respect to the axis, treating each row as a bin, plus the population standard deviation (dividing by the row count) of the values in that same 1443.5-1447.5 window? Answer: 320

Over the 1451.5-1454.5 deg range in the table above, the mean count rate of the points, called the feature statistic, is 85.5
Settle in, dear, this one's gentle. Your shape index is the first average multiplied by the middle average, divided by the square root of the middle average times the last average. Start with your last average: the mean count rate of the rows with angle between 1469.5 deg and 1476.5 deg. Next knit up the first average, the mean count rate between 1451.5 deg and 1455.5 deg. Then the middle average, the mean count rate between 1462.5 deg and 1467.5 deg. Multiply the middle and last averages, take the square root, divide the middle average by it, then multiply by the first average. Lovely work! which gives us 84.9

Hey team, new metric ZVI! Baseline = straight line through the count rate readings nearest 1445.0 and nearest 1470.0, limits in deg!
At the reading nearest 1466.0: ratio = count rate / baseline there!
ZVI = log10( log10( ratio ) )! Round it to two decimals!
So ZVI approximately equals -1.84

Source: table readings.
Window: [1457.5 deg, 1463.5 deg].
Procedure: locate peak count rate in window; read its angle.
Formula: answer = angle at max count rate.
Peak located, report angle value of 1462.0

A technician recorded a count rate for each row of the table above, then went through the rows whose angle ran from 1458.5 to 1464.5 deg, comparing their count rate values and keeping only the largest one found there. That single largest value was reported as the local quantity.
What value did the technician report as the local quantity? 87.59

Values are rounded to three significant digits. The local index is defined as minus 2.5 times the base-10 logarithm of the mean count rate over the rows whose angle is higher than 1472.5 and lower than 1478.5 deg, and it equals -4.84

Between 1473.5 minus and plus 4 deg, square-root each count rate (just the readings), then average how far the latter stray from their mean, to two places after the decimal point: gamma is 0.13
